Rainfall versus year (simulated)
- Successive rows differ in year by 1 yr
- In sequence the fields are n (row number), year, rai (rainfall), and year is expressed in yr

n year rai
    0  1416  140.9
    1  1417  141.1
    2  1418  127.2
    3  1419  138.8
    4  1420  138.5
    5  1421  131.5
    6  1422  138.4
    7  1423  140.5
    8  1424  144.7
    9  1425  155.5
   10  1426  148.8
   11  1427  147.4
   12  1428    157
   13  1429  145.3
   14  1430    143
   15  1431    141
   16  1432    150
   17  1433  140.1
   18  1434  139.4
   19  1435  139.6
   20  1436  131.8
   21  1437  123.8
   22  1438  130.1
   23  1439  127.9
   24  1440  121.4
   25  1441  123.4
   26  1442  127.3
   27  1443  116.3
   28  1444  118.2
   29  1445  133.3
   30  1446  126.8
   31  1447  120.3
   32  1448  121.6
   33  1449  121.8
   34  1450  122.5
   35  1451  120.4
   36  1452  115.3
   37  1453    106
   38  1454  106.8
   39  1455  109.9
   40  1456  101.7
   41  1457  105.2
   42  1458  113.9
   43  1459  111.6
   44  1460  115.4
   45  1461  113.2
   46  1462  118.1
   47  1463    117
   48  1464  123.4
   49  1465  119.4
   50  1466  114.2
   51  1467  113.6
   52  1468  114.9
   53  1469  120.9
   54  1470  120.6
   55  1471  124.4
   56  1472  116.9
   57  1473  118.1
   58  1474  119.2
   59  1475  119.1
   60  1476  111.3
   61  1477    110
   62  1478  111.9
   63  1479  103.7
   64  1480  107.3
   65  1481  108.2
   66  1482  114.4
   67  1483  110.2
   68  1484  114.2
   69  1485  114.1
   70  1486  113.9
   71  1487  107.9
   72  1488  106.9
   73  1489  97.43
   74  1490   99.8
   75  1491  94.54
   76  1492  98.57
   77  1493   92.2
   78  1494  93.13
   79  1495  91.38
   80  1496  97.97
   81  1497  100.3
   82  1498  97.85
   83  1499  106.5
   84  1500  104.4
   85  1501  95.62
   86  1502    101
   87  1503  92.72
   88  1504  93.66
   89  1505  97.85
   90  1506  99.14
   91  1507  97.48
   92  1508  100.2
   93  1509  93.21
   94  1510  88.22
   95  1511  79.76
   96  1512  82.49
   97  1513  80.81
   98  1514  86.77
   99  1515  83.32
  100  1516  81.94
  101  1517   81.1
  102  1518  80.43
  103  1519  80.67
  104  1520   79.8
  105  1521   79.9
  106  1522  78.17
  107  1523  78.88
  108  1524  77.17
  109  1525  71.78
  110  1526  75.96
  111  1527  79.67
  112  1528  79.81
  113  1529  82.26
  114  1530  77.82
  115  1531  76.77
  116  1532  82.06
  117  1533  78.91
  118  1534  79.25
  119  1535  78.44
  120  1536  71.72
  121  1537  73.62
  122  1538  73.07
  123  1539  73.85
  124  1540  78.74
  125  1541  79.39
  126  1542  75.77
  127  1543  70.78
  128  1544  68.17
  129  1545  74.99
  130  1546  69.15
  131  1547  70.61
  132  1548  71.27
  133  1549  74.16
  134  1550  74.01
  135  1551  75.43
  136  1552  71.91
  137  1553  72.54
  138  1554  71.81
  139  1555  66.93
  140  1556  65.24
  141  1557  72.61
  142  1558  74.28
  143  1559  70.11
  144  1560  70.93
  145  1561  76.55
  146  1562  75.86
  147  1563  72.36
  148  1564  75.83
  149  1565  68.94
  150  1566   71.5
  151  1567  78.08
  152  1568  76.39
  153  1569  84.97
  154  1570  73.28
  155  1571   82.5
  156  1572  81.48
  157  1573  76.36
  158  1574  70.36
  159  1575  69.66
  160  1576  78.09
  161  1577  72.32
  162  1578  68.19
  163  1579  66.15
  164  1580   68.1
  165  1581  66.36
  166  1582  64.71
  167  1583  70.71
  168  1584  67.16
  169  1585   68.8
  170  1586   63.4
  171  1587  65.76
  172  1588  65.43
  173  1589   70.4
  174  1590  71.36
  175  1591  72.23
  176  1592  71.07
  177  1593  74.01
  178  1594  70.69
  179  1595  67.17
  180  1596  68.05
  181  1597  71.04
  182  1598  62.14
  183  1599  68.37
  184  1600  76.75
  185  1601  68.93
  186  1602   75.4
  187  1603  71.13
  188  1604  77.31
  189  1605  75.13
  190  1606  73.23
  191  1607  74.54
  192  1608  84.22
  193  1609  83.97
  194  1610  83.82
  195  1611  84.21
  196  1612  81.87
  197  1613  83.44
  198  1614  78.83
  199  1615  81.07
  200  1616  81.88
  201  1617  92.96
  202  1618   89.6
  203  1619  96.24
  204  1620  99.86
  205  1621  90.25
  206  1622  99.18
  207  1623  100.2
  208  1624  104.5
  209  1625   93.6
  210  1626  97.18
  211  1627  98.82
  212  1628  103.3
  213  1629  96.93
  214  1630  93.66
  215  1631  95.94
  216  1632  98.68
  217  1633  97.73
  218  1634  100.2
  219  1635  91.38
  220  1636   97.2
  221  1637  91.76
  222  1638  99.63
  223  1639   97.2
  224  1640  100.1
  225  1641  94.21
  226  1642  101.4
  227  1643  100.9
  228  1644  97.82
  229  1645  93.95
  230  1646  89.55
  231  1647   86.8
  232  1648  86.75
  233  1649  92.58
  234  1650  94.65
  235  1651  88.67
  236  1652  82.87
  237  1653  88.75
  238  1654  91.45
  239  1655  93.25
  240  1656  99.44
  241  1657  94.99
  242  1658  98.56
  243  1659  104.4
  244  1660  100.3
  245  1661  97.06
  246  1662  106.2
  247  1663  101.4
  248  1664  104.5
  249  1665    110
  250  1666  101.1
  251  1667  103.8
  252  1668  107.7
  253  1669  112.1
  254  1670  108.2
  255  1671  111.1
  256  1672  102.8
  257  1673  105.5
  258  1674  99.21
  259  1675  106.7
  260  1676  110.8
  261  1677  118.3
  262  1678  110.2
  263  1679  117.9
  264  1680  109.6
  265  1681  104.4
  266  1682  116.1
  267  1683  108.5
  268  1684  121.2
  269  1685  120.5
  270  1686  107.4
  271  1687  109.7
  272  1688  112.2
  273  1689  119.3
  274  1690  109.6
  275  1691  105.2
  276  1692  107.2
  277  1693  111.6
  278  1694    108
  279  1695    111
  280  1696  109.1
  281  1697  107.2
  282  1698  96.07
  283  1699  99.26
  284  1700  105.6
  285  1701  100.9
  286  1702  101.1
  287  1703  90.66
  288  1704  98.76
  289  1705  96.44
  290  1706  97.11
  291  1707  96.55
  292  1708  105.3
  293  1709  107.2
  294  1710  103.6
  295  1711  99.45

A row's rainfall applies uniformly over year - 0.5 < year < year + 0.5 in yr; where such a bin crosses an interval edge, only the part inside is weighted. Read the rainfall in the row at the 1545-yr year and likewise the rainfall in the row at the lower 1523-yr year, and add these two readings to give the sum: 154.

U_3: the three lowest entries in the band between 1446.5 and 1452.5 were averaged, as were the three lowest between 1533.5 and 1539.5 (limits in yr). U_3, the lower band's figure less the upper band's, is 46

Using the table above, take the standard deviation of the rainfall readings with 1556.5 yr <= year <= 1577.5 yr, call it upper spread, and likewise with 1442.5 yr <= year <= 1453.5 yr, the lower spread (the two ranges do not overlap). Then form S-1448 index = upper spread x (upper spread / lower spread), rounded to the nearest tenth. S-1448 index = 2.8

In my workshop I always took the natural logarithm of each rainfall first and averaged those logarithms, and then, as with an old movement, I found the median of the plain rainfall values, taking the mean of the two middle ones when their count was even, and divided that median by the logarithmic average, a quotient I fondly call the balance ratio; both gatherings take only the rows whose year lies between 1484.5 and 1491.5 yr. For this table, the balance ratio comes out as 23.0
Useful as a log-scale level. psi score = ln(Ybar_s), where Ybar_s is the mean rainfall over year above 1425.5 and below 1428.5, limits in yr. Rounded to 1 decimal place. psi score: 5.0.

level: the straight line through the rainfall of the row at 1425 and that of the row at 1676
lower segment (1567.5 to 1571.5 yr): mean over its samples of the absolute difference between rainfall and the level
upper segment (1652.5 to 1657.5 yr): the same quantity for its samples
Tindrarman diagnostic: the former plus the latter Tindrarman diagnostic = 71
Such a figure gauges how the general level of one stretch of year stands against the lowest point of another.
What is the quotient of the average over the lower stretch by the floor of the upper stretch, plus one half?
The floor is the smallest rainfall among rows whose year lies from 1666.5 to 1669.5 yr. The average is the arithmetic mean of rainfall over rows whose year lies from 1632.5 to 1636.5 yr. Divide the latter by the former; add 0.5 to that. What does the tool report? 1.4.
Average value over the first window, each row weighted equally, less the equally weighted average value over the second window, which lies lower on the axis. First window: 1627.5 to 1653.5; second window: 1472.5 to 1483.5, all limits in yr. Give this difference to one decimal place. -17.4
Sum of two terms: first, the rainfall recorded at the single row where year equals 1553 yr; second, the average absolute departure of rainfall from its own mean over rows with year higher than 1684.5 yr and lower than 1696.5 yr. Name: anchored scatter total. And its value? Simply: 76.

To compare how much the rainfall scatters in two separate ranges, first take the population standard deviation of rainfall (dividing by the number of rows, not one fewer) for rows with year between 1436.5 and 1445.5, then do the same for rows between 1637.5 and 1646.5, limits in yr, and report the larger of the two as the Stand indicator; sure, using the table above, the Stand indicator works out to 5.2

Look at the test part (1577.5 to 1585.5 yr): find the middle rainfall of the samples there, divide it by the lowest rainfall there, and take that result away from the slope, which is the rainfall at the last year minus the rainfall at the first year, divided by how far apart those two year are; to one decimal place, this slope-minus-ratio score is -1.0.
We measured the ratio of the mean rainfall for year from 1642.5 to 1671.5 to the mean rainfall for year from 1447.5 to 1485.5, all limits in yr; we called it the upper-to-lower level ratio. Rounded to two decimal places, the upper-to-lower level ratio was 0.86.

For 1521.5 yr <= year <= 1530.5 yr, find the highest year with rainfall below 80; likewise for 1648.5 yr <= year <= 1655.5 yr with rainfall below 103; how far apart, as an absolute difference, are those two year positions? 125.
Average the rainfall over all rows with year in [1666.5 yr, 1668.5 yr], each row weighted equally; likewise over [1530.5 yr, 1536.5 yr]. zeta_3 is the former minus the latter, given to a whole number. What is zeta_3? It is 28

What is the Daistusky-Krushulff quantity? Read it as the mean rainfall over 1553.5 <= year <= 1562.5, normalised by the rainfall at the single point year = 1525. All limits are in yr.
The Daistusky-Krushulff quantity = 1.00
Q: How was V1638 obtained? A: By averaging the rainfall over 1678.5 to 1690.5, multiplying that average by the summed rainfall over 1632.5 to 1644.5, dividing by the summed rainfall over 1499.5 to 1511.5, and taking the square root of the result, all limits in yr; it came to 10.8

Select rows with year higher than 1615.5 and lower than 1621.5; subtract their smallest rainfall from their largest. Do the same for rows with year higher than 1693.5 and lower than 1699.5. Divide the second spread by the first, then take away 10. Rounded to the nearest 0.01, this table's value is -9.17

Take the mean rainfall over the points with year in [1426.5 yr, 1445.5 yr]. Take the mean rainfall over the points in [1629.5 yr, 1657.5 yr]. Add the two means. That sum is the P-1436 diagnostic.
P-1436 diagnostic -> 229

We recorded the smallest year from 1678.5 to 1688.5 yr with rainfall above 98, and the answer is 1679 yr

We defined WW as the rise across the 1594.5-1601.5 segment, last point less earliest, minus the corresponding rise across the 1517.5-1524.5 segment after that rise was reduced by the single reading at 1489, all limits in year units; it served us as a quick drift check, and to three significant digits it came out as 102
